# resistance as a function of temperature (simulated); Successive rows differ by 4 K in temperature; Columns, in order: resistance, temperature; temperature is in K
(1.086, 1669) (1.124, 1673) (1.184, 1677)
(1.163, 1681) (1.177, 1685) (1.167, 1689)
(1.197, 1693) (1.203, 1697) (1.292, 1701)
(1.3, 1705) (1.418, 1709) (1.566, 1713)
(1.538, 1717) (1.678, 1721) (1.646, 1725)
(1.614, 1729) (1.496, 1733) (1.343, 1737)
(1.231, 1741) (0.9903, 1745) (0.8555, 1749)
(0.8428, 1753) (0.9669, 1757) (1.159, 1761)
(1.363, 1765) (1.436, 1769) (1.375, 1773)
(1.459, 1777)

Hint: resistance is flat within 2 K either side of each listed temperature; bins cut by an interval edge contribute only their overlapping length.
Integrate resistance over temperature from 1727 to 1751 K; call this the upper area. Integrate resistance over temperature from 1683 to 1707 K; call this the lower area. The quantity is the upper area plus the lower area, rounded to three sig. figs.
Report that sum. 59.5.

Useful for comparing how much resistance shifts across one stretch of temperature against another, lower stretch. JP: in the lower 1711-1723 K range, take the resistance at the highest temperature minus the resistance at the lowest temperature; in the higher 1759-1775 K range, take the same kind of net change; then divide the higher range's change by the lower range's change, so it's 2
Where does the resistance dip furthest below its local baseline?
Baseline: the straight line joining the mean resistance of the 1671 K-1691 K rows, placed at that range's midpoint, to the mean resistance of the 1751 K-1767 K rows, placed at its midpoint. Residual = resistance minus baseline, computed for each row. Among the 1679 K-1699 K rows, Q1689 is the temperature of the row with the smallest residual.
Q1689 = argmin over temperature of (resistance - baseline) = 1681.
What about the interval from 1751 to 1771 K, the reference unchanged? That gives 1753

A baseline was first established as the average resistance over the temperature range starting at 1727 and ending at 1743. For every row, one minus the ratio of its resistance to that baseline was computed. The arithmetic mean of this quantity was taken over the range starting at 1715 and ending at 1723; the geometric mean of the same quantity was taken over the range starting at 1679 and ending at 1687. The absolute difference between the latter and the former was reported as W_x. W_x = 0.31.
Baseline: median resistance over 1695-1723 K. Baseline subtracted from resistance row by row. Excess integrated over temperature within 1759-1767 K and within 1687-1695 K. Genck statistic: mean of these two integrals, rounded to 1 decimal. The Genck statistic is -1.6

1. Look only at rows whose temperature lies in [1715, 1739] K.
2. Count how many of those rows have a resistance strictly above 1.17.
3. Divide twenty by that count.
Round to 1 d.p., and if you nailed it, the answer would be 3.3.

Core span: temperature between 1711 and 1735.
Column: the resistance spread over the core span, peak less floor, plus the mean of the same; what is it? 1.77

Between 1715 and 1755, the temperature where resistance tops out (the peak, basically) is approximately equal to 1721 K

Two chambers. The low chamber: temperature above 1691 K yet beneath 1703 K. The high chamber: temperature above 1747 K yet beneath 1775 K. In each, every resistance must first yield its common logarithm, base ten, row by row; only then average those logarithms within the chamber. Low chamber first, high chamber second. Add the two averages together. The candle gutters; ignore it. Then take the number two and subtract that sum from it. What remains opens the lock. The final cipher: 1.86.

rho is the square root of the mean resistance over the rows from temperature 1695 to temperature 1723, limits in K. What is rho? 1.19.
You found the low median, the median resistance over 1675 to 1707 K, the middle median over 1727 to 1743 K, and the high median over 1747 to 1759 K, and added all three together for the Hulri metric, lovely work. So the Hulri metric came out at 3.5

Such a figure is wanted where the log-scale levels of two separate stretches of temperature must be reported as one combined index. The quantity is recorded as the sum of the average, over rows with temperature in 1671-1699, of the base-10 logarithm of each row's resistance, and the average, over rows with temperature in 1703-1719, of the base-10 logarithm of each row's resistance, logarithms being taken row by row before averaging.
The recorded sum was 0.23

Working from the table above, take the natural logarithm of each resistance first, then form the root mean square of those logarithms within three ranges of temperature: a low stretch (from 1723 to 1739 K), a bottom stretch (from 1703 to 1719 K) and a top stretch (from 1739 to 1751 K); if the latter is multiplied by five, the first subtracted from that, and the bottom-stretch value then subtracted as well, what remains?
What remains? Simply -0.1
